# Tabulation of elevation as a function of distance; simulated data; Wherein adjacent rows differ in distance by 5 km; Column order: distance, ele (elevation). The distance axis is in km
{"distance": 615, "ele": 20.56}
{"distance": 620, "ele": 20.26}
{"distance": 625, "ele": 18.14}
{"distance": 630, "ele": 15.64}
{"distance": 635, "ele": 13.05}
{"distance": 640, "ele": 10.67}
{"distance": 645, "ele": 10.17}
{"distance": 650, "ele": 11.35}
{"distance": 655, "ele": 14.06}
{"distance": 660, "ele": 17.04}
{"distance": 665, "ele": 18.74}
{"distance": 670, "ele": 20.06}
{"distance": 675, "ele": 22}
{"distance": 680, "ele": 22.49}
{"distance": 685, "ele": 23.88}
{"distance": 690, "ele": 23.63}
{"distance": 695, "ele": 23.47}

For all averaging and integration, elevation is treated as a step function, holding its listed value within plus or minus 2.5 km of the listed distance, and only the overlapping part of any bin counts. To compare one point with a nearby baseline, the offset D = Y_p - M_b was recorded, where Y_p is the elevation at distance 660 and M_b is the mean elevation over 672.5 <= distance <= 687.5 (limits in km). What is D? -6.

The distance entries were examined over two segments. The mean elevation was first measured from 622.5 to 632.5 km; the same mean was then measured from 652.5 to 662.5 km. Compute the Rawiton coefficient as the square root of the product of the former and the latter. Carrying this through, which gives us 16.2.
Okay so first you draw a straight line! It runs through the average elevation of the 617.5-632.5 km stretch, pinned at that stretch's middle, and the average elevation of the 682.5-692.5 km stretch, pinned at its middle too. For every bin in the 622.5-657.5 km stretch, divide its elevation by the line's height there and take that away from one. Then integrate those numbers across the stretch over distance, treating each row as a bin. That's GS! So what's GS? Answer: 11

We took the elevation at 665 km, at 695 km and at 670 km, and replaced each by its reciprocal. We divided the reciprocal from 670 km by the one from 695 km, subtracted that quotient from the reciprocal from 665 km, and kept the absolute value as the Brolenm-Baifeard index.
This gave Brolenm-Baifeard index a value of 1.1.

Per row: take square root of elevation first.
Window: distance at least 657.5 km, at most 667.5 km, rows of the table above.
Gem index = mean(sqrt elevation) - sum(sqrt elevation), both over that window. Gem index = -4.2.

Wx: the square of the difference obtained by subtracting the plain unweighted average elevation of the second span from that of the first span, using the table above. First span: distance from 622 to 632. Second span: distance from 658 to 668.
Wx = 1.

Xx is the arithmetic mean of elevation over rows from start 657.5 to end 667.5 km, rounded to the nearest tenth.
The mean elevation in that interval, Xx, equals 17.9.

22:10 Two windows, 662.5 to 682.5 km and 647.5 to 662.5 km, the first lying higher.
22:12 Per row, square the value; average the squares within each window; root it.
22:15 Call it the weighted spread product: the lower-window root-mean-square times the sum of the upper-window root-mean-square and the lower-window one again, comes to 505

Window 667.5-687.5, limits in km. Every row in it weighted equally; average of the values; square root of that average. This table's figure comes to 4.7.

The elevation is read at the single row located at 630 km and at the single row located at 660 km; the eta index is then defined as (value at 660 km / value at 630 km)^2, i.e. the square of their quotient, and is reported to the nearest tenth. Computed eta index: 1.2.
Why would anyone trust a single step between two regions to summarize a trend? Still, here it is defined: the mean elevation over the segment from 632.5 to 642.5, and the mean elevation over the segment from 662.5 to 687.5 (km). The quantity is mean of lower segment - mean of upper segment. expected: -10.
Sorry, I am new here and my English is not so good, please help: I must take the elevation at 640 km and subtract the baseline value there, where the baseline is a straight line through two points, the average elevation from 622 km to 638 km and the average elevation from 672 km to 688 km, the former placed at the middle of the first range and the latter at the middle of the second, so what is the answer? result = -6.4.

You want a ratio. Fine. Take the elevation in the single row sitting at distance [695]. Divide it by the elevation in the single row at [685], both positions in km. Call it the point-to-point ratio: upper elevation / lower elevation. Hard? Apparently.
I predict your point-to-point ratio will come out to 1.0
